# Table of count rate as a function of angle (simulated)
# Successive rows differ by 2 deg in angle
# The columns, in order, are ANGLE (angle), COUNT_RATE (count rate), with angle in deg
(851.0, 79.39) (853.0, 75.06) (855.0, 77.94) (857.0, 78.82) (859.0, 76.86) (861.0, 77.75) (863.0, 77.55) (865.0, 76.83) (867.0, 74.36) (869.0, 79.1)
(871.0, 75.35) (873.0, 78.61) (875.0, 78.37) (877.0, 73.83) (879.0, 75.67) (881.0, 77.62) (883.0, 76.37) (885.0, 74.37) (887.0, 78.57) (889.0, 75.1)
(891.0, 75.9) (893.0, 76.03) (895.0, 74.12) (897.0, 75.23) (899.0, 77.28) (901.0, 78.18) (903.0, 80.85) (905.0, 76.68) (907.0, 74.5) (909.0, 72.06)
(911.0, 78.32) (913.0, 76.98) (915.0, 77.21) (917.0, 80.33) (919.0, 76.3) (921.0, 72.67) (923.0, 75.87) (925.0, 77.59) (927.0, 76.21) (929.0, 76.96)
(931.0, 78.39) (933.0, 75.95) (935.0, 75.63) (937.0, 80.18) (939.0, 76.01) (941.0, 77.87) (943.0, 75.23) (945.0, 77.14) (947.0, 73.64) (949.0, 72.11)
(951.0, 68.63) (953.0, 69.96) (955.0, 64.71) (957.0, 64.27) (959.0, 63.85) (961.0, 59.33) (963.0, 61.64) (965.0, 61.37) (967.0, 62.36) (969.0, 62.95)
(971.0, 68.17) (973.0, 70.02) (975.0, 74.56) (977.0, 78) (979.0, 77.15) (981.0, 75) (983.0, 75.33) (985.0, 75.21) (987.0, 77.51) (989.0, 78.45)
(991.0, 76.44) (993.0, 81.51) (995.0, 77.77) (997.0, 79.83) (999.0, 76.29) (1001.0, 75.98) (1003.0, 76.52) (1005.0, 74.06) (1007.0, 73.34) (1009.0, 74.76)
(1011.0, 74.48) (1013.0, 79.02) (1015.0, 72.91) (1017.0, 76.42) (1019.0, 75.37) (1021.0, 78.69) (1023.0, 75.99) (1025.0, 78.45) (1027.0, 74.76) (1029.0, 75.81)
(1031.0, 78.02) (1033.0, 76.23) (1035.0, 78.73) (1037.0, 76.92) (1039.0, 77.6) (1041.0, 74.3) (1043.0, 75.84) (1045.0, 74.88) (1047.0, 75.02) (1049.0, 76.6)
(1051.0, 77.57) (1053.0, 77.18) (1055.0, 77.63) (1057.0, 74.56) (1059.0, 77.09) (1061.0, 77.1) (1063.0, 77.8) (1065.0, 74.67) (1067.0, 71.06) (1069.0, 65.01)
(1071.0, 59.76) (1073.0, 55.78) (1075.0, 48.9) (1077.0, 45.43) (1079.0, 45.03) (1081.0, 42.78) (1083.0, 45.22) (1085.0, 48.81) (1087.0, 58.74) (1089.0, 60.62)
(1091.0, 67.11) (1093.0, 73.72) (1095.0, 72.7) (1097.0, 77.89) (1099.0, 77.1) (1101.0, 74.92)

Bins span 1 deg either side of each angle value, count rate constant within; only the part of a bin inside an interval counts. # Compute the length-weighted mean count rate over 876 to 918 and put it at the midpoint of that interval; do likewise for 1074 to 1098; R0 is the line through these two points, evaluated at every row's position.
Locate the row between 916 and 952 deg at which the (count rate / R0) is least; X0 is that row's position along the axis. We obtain 951.0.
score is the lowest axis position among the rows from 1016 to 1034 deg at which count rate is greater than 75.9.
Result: 1017.0 deg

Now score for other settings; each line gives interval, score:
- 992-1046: 993.0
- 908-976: 911.0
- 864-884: 865.0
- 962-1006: 977.0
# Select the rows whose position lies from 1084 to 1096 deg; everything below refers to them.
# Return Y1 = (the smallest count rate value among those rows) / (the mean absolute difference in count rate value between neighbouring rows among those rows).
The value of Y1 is 9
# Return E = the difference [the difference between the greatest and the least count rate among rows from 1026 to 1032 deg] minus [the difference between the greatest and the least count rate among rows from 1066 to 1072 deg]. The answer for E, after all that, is -8.0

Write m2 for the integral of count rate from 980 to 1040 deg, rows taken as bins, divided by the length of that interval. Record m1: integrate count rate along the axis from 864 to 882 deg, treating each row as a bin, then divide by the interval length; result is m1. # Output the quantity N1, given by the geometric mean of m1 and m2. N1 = 77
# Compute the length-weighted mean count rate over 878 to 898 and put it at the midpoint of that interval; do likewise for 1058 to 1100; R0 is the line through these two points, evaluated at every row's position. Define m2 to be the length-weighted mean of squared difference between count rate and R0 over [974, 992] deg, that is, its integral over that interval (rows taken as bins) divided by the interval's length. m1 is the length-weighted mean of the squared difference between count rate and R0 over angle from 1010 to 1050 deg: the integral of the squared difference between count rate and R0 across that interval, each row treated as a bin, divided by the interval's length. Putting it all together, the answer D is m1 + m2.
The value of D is 154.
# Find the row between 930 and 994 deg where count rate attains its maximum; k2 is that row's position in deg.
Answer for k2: 993.0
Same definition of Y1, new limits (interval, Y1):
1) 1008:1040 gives 29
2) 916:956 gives 25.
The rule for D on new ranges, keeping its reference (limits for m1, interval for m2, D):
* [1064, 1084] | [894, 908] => 187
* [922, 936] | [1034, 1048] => 128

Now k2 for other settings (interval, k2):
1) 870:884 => 873.0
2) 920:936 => 931.0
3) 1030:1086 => 1035.0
